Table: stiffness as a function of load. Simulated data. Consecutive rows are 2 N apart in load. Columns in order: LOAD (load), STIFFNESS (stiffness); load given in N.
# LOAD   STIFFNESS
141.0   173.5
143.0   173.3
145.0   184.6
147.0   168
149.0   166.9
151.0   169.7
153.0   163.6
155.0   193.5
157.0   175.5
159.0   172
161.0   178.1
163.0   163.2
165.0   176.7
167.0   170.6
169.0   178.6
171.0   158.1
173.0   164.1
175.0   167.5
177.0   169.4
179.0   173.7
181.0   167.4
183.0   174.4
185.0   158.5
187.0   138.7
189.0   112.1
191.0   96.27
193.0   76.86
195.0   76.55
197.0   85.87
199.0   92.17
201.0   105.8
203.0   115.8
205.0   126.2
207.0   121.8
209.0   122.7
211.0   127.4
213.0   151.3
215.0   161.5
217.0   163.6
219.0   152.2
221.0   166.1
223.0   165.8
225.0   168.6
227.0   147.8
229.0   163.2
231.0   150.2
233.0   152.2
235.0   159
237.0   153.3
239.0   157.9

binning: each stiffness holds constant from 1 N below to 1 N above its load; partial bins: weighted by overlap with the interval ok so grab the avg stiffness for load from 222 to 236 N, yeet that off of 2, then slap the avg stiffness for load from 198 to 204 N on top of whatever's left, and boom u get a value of -52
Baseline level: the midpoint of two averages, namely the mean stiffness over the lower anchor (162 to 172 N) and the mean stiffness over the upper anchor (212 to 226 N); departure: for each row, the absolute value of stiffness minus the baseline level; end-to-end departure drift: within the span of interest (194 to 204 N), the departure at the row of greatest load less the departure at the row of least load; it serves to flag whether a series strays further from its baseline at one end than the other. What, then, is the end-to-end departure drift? -39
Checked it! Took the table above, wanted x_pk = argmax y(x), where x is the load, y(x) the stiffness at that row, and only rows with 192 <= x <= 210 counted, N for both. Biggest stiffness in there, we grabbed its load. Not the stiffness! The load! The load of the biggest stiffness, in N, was 205.0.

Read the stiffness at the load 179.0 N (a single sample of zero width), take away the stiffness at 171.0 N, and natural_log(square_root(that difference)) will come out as 1.4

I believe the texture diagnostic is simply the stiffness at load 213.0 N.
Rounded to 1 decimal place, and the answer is 151.3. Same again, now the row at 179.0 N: 173.7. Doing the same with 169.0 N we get 178.6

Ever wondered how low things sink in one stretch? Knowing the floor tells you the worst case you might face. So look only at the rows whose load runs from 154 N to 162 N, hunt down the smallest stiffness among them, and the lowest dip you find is 172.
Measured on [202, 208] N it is 115.8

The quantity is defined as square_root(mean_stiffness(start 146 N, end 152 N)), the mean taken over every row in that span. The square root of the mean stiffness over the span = 13.0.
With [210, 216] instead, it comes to 12.1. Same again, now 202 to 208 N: 11.0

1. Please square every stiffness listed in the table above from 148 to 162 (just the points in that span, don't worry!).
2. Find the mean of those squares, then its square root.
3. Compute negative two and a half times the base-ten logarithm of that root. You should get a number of -5.60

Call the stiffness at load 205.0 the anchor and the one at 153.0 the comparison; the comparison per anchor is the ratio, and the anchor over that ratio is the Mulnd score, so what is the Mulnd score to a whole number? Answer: 97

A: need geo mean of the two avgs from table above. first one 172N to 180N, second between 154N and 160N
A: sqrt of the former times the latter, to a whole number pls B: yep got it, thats 174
